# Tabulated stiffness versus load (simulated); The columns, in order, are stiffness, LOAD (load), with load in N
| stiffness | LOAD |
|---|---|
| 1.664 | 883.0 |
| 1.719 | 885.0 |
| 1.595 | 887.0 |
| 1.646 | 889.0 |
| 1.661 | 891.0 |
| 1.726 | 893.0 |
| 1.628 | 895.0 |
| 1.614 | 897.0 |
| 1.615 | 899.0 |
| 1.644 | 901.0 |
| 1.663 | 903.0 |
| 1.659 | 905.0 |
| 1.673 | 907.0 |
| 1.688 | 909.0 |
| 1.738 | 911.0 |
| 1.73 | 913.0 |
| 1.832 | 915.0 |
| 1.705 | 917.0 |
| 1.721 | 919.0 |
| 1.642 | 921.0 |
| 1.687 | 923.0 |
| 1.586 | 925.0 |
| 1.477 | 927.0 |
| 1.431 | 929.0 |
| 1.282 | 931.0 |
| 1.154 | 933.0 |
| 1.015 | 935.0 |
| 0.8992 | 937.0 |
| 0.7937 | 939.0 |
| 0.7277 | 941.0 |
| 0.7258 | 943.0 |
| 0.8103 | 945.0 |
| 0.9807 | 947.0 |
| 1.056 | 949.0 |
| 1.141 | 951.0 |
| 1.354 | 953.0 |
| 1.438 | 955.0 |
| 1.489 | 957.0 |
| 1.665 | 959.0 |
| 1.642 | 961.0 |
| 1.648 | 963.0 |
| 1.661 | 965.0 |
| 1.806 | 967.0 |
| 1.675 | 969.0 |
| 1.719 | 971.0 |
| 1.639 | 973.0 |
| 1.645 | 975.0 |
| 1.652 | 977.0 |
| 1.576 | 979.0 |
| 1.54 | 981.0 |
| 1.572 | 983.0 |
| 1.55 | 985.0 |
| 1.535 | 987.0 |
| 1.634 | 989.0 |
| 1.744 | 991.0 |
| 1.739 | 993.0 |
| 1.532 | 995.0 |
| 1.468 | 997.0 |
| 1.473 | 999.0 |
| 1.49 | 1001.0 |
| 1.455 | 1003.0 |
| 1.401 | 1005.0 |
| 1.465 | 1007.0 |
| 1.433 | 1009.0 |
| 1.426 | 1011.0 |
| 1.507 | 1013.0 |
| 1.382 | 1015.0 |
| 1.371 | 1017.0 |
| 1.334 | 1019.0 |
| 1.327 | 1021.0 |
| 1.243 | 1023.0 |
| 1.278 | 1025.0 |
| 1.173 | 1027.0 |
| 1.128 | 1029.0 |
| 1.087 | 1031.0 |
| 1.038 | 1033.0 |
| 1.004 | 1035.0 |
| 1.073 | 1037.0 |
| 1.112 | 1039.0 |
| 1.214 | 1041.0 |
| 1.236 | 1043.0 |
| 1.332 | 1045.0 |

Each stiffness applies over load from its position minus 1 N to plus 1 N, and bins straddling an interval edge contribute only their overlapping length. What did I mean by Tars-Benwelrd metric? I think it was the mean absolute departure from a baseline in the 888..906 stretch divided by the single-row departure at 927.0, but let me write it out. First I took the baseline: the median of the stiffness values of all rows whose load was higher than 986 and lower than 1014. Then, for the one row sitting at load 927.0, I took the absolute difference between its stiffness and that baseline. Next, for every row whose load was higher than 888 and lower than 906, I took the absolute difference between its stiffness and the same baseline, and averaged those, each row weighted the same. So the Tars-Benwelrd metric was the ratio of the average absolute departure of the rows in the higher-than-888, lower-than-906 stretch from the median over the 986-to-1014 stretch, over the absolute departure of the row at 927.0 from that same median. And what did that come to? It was 37.6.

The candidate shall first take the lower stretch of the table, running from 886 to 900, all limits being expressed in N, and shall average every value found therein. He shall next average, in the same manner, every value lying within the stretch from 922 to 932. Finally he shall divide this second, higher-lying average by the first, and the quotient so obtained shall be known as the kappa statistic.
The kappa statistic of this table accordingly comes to 0.91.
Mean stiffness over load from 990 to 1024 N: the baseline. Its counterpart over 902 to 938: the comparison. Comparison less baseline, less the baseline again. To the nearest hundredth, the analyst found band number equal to -1.38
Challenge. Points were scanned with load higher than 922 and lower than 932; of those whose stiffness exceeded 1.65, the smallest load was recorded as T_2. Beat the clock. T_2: 923.0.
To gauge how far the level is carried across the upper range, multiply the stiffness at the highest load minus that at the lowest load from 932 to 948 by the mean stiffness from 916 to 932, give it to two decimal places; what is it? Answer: -0.27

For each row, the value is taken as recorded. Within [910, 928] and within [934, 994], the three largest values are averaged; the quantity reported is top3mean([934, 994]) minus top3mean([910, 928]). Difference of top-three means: 0.0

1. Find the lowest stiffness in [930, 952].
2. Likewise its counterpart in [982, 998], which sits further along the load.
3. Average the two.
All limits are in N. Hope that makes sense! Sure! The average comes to 1.10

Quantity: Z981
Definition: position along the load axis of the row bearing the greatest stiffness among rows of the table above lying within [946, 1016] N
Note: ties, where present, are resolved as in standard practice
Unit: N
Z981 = 967.0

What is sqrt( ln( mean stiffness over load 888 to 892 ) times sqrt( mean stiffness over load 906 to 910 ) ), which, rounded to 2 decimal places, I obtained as 0.81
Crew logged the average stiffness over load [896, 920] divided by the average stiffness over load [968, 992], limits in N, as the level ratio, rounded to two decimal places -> 1.04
